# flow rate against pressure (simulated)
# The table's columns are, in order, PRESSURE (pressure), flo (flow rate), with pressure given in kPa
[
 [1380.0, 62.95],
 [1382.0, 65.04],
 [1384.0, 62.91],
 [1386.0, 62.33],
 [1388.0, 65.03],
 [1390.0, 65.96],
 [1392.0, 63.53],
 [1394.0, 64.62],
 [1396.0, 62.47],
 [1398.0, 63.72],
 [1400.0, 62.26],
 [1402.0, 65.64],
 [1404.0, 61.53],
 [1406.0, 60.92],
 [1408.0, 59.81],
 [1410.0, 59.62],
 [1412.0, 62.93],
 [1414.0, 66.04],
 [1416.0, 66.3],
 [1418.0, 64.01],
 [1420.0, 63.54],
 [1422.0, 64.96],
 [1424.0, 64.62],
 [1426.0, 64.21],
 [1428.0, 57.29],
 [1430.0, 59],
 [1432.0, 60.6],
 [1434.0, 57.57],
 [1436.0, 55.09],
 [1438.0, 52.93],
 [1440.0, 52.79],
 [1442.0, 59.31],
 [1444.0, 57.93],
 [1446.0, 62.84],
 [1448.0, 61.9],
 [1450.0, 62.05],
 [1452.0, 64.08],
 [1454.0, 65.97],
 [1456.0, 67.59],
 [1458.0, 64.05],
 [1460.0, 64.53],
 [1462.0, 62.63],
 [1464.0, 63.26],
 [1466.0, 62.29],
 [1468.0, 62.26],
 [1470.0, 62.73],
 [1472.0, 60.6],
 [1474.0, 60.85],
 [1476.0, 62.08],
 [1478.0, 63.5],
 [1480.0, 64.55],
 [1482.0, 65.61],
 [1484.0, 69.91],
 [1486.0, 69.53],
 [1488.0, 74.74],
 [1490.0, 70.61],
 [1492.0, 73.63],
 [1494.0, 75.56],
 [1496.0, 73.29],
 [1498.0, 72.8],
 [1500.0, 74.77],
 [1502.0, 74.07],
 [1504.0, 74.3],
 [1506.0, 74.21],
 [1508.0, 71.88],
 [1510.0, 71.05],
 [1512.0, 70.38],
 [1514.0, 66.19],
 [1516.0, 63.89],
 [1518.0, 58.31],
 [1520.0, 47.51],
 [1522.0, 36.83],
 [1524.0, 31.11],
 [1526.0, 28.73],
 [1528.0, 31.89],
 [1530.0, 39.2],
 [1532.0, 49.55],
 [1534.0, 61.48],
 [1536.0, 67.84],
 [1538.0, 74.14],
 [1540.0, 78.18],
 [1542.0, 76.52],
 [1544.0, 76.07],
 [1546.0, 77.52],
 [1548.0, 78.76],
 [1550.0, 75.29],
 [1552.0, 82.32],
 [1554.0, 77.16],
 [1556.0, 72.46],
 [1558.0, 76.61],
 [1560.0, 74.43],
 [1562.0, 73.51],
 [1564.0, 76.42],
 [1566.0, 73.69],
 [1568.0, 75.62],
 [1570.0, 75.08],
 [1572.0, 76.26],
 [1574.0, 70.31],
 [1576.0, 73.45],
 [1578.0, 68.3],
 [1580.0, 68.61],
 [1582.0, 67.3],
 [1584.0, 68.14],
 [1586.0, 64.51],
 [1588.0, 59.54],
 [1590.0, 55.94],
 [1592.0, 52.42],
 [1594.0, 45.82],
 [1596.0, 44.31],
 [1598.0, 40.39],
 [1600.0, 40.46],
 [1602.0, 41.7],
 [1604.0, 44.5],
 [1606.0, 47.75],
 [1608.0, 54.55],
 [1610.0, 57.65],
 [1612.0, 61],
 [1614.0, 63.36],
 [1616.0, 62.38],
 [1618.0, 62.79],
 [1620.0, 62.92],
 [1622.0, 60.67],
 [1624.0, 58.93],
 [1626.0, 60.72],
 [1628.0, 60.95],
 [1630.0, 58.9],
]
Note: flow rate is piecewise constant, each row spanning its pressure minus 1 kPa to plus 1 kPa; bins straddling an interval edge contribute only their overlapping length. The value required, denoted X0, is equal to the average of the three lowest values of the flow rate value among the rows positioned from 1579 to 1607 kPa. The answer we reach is 41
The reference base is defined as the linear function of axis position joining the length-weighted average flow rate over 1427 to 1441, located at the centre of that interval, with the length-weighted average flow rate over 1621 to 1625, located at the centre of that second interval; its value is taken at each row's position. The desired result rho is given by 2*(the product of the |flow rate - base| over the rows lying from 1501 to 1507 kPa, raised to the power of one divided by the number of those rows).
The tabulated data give 33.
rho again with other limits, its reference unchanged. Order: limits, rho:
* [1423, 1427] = 16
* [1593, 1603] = 33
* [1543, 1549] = 38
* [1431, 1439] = 4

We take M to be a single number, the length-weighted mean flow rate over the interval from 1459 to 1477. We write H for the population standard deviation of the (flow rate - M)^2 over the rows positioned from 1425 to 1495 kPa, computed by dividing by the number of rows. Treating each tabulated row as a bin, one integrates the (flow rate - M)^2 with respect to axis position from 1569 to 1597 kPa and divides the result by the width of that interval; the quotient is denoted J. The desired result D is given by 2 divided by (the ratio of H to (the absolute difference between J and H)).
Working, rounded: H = 45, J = 102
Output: 2.5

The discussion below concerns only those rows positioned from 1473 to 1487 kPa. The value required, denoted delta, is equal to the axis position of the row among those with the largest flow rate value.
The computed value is 1484.0 kPa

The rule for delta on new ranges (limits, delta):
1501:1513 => 1504.0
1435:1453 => 1452.0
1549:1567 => 1552.0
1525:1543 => 1540.0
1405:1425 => 1416.0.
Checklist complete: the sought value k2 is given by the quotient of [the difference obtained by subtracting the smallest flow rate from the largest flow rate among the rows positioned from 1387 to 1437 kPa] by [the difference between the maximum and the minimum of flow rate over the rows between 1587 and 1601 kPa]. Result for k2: 0.6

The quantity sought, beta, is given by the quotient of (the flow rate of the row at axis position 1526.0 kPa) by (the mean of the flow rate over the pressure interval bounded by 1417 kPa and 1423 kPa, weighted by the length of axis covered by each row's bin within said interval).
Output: 0.45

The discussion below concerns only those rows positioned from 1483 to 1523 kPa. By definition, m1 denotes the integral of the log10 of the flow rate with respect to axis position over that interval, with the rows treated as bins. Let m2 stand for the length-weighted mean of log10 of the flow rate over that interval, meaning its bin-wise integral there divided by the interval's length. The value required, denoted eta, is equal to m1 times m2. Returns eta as 134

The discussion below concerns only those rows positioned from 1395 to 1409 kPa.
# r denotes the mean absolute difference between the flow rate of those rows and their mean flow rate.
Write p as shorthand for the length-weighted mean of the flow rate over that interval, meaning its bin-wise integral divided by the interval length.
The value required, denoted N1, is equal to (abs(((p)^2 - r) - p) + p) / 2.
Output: 1942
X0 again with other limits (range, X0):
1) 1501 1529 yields 31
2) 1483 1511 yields 70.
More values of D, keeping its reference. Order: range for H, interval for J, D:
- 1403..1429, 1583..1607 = 62.3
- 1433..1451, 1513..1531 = 26.5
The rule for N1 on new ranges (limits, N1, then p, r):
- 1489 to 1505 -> 2710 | 74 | 1.0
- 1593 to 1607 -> 948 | 44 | 2.3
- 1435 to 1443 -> 1513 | 55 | 2.2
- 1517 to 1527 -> 815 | 40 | 9.9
